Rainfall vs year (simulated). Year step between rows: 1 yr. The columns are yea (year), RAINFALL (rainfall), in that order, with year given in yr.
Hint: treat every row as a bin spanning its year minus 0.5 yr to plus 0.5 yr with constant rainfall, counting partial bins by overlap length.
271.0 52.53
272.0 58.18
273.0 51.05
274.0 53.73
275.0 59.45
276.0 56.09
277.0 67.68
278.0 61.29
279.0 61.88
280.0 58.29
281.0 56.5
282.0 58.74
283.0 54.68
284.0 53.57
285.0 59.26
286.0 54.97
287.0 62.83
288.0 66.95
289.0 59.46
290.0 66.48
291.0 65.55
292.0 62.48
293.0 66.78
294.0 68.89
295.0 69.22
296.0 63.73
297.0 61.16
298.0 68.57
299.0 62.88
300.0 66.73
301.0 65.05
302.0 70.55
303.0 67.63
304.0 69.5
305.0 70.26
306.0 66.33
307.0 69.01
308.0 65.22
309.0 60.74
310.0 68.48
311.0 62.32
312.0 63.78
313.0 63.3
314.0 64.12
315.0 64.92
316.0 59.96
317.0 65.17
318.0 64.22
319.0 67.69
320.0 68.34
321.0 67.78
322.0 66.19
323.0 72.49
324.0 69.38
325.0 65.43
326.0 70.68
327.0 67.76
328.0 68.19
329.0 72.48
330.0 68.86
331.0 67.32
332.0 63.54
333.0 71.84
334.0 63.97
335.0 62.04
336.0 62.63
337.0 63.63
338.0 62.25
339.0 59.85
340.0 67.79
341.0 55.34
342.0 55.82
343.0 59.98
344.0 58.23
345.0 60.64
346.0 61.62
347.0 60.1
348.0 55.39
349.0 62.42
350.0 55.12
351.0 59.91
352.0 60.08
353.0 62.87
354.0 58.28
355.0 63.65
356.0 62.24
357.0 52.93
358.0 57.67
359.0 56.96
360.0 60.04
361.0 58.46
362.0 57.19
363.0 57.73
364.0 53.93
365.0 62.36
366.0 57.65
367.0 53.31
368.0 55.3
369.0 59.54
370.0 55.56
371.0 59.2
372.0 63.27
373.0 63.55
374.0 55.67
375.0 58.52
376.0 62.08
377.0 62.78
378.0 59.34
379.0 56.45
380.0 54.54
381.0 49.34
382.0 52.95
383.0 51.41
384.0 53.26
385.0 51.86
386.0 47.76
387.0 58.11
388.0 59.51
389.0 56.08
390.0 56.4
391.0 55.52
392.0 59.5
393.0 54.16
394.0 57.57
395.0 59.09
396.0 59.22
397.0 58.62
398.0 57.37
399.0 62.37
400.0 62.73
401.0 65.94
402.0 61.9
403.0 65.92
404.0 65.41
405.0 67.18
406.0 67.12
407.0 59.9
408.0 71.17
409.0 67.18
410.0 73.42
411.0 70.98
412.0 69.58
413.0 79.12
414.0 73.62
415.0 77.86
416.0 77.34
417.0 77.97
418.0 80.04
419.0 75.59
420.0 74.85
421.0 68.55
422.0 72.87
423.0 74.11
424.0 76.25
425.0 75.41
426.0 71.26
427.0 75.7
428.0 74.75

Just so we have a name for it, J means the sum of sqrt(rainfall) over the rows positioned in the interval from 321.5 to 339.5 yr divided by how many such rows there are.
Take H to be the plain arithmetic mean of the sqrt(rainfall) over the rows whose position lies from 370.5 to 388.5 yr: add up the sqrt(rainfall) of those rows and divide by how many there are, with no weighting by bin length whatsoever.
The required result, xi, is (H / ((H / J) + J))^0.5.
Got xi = 0.910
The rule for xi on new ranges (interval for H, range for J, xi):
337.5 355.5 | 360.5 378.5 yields 0.945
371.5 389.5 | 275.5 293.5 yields 0.926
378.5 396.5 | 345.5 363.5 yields 0.926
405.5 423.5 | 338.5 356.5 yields 0.982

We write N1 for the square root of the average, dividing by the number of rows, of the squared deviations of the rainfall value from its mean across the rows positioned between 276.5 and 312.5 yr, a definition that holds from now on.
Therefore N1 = 4.6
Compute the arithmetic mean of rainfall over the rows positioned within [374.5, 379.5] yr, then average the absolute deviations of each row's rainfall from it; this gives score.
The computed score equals 2.1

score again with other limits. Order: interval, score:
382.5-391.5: 3.0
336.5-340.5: 2.3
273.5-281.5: 3.2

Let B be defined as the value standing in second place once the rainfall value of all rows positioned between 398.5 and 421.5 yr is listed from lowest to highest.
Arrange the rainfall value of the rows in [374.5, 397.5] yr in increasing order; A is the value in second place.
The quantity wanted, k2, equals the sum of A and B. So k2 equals 111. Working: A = 49.34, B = 61.9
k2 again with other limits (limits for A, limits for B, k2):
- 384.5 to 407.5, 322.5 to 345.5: 108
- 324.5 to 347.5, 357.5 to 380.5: 110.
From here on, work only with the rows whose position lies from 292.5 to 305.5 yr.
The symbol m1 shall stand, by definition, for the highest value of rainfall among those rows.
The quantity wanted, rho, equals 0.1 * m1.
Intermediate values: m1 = 70.55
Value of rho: 7.1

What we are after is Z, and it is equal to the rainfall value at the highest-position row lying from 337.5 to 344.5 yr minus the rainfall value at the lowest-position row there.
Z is -4.0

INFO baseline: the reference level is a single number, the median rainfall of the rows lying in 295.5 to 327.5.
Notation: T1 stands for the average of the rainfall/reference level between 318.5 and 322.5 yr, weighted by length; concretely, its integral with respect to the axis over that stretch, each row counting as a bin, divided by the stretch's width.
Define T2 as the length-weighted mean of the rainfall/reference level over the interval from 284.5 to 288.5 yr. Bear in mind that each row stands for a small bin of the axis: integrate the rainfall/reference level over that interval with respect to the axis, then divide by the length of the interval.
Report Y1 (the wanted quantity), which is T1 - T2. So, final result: 0.10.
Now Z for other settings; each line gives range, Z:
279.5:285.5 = 1.0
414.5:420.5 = -3.0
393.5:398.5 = -0.2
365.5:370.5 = -2.1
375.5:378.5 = -2.7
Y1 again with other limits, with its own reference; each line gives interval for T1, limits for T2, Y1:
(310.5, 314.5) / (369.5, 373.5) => 0.05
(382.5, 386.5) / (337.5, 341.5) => -0.15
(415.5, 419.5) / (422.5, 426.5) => 0.05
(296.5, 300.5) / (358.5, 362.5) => 0.10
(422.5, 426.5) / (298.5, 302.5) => 0.12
